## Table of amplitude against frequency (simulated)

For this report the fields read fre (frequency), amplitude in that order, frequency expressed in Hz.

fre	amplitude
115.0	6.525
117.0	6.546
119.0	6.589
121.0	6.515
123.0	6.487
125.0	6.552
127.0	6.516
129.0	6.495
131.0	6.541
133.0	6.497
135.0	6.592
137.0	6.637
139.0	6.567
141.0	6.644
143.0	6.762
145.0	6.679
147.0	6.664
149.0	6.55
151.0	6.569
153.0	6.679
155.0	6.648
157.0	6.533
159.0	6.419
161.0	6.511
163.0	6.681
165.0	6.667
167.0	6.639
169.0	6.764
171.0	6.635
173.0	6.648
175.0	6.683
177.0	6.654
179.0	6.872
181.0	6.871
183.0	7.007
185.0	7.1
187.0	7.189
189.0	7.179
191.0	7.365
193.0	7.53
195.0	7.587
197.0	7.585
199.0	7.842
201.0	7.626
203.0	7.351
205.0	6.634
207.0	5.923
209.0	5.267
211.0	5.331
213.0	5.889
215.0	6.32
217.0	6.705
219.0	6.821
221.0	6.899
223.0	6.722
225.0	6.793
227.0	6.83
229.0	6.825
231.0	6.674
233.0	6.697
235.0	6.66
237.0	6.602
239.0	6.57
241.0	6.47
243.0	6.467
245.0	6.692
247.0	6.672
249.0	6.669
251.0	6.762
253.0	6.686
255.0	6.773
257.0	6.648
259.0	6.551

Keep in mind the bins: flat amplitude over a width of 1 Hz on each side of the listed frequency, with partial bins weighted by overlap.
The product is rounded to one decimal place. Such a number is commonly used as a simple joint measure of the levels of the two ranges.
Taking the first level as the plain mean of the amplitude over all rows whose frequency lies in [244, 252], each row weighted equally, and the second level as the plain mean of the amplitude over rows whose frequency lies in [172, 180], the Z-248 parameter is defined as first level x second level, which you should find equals 45.0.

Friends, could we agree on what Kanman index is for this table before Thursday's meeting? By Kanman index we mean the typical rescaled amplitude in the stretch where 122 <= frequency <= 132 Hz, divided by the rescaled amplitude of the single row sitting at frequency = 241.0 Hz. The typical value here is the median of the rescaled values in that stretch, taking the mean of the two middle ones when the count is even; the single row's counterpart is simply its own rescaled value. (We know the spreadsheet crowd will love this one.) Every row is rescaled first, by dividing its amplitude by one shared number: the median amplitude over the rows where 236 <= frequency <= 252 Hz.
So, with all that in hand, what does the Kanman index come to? 1.01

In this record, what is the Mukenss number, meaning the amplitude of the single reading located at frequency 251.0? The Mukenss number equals 6.762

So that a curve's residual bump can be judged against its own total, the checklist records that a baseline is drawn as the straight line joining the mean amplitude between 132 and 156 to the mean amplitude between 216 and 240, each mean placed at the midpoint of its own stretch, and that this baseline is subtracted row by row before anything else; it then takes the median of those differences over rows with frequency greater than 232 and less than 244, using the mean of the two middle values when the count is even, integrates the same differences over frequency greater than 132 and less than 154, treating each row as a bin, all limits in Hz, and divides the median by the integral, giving 8.3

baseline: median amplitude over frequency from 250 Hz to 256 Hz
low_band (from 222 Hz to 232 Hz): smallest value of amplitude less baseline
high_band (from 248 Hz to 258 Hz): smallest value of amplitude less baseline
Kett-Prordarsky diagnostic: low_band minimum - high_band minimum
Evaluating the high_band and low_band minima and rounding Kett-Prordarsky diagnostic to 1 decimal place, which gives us 0.0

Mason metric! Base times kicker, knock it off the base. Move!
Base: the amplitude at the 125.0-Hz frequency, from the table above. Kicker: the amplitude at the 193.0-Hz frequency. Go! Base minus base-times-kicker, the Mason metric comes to -42.8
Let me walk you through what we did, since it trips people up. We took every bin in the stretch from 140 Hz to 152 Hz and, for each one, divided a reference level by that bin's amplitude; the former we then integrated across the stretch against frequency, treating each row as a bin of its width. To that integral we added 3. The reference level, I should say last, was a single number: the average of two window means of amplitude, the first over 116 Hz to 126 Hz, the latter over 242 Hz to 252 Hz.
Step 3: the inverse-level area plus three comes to 14.91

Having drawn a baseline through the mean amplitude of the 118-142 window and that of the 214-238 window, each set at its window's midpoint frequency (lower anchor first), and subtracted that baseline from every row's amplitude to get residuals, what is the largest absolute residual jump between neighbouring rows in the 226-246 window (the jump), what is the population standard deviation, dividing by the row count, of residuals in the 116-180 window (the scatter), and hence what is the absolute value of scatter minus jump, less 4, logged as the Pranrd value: -3.86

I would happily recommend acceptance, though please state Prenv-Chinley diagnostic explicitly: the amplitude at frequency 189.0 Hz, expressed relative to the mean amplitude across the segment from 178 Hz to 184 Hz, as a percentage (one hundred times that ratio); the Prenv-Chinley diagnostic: 103.8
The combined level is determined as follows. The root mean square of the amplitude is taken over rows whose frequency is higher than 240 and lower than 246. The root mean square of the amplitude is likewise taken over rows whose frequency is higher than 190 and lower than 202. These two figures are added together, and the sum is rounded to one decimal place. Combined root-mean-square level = 14.1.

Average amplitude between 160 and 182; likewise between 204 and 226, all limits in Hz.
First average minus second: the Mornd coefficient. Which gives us 0.4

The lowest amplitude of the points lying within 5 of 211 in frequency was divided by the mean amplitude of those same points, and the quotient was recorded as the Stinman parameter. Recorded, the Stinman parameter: 0.917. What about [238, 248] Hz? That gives 0.984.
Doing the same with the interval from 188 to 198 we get 0.964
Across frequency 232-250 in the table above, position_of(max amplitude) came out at 233.0 Hz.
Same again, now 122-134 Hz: 125.0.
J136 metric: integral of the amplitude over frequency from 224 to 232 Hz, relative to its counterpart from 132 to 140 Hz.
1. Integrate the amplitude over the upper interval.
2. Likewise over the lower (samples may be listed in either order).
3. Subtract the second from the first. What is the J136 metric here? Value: 1.7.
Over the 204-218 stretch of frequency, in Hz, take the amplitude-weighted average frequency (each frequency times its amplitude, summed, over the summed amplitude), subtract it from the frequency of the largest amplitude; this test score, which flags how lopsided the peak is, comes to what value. 5.9 Hz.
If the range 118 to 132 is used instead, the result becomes -6.0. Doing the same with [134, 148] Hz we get 2.0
